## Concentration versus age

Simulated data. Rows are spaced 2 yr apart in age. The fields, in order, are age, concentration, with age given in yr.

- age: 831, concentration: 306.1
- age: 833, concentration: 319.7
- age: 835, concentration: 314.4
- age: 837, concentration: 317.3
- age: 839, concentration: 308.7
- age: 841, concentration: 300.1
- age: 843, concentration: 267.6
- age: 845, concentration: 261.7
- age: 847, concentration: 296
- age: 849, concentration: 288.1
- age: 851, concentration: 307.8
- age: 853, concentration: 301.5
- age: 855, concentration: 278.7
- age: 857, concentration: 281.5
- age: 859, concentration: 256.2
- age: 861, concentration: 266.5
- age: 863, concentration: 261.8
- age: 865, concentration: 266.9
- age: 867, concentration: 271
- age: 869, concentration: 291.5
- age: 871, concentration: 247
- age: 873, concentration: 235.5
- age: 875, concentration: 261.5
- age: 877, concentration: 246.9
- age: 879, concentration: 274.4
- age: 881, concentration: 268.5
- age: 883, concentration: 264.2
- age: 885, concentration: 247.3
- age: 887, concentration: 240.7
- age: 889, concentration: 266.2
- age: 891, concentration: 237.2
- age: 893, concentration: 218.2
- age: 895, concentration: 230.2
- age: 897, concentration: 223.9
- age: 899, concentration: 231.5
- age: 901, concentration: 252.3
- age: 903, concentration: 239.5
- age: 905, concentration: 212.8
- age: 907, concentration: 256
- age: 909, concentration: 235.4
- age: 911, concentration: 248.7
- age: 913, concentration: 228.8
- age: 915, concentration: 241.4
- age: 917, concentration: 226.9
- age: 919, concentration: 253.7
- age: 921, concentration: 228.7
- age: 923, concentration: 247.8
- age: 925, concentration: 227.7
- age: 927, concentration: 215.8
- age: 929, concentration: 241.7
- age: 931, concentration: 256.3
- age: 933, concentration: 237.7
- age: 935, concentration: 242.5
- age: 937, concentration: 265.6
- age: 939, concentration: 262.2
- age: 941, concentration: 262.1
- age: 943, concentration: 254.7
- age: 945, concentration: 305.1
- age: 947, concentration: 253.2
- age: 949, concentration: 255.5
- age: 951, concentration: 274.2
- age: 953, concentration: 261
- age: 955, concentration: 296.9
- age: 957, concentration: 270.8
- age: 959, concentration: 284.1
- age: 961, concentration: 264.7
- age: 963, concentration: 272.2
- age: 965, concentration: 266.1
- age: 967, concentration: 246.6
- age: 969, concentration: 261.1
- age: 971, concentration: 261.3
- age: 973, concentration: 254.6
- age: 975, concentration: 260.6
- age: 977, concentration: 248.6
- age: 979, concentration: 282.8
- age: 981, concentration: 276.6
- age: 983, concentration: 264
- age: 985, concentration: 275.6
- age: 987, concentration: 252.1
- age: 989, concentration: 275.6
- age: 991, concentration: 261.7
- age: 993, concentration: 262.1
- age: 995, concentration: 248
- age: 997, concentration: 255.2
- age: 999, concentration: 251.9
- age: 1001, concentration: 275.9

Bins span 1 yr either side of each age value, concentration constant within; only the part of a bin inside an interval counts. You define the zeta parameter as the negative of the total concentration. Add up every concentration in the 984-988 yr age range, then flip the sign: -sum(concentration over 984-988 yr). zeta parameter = -528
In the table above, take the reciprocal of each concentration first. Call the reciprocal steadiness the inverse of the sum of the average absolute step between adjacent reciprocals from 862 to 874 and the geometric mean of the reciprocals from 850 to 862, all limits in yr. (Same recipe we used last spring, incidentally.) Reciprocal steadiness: 264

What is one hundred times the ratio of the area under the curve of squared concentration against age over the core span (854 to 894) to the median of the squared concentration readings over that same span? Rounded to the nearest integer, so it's 3899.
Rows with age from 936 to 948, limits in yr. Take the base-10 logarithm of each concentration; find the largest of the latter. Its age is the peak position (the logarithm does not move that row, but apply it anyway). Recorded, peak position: 945 yr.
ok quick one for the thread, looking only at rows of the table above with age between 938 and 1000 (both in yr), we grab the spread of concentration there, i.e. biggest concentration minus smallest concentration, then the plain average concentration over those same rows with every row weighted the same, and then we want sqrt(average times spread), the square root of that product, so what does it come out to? 125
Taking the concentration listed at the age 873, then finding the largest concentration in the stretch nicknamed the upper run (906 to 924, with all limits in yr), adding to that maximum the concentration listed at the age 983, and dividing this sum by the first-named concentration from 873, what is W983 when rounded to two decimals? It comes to 2.21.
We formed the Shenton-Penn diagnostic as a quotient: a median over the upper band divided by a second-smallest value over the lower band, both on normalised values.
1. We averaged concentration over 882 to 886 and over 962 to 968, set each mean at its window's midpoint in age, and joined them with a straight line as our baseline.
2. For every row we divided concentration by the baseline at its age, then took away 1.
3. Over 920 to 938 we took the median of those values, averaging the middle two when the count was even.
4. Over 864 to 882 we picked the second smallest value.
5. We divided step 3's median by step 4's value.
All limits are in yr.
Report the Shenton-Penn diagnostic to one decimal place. 2.0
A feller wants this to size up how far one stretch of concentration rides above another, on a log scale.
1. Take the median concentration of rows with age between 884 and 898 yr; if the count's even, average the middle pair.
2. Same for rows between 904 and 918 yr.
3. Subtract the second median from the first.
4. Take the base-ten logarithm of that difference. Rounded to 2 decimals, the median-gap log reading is 0.26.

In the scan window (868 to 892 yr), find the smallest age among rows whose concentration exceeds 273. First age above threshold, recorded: 869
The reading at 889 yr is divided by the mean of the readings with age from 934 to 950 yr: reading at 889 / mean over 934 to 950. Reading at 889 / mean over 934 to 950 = 1.01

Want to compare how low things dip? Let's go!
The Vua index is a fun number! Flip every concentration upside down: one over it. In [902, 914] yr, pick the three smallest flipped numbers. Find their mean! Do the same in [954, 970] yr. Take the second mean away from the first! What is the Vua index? 0.0005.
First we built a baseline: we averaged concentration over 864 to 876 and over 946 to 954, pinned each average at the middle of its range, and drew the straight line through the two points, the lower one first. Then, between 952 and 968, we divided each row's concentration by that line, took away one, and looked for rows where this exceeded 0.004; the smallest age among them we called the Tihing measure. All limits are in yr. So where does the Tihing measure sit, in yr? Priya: 955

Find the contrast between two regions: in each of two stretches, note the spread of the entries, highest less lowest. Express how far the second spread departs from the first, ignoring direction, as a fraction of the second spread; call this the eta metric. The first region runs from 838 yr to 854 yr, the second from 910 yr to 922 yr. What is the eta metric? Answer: 0.75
